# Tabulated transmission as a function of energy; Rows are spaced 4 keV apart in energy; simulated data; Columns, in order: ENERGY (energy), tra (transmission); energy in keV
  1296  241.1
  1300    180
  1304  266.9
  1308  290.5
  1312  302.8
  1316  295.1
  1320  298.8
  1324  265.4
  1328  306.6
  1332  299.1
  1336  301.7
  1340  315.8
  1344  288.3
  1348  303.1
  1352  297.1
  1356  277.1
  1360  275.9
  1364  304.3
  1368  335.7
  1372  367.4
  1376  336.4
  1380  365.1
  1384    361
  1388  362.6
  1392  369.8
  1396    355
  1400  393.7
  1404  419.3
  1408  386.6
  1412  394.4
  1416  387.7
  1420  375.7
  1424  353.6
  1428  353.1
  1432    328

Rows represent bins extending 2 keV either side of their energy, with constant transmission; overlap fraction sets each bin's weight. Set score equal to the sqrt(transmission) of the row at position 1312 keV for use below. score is 17.40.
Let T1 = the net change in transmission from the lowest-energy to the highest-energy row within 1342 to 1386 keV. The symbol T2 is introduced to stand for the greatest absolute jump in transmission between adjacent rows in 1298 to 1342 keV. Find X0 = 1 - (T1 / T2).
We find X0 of 0.2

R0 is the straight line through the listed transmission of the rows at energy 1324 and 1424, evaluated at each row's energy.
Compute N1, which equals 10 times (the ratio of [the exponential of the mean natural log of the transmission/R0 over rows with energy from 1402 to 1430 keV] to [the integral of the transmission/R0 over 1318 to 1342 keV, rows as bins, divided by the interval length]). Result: 10.0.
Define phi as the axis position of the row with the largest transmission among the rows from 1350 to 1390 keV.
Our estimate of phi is 1372 keV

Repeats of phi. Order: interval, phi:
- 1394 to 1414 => 1404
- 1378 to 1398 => 1392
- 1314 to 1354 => 1340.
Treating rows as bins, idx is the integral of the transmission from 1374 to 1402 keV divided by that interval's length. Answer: 363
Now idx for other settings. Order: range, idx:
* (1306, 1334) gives 294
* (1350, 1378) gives 313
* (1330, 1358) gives 297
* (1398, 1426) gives 387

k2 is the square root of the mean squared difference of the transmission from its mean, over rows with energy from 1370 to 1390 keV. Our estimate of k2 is 11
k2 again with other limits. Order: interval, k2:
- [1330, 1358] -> 11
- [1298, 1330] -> 39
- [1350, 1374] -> 33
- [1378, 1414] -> 20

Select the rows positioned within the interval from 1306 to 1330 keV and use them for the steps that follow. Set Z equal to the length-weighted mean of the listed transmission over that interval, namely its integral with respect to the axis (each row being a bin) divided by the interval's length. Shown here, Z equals 293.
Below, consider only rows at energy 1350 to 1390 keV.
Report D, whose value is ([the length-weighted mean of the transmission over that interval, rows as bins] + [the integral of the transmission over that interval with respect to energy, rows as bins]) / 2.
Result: 6729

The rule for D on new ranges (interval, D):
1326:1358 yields 4927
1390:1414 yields 4831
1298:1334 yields 5150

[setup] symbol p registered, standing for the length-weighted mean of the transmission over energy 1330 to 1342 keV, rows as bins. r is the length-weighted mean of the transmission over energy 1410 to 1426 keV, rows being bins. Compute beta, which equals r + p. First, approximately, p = 306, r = 378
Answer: 683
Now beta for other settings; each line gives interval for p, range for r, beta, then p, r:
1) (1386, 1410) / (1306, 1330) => 674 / 381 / 293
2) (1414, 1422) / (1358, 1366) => 672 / 382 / 290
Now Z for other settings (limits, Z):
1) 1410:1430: 373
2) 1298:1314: 260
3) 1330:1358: 297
